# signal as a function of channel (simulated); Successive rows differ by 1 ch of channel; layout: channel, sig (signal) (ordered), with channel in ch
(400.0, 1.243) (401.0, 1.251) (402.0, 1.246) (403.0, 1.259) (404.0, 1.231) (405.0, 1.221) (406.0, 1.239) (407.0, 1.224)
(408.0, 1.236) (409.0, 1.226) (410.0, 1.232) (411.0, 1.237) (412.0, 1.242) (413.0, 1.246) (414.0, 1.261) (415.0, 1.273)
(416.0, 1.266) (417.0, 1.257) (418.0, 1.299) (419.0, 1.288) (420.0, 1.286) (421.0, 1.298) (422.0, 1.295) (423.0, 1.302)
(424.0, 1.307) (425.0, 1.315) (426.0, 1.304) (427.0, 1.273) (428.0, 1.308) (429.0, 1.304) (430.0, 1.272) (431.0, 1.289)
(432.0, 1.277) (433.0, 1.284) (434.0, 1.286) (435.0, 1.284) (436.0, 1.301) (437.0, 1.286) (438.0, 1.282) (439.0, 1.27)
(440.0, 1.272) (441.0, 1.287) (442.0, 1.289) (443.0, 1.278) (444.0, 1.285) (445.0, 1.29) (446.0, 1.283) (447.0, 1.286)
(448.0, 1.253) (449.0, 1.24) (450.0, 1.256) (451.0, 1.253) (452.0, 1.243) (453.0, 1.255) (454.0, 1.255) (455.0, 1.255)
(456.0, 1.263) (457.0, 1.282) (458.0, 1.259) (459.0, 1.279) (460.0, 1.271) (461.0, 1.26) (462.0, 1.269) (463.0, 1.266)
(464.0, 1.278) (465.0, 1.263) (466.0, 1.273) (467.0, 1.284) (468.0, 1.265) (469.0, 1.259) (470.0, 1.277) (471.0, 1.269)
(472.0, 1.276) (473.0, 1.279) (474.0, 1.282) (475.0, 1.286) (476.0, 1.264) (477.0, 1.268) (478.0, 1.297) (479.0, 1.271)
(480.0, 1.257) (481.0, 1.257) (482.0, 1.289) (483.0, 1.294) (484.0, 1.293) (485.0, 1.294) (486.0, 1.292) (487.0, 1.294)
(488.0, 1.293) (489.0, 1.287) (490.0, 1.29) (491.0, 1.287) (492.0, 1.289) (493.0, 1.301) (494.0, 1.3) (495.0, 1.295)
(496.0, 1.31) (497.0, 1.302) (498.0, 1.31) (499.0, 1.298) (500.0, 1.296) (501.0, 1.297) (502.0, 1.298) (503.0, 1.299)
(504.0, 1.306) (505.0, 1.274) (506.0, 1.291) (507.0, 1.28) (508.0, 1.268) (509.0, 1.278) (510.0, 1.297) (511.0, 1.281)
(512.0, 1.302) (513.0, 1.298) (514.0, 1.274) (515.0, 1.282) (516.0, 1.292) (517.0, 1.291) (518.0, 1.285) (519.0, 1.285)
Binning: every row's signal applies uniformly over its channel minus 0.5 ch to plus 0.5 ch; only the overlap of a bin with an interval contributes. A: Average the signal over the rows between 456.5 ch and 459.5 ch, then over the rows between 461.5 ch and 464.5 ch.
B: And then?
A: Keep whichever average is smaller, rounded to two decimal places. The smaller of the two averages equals 1.27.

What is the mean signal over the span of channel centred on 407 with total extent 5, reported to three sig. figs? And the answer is 1.23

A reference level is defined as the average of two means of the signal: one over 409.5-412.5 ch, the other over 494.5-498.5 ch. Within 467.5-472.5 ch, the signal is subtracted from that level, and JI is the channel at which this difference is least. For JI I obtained 470.0 ch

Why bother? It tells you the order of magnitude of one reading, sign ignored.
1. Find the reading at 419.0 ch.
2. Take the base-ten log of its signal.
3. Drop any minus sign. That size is 0.110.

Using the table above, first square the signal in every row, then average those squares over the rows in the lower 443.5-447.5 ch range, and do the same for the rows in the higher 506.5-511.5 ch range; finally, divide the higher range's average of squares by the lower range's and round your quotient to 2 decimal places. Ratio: 0.99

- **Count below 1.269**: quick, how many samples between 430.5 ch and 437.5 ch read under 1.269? 0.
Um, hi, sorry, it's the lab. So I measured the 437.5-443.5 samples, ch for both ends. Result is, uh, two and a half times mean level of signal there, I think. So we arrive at 3.20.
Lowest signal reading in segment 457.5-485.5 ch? 1.257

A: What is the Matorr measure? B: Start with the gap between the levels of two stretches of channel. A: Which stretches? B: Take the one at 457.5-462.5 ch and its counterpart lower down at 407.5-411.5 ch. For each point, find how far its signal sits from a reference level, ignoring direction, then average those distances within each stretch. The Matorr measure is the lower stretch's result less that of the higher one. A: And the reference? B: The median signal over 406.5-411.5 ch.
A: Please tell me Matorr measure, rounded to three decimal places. -0.032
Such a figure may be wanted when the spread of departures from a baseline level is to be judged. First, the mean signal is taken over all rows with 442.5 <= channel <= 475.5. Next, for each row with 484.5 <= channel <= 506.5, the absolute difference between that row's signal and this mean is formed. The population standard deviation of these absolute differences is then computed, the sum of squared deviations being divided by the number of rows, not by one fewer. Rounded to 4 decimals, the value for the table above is 0.0079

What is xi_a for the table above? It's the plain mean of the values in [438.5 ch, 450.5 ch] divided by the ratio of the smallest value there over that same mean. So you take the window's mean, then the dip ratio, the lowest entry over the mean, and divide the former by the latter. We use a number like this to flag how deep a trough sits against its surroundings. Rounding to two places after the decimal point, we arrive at 1.31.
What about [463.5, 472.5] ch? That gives 1.28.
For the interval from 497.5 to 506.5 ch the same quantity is 1.32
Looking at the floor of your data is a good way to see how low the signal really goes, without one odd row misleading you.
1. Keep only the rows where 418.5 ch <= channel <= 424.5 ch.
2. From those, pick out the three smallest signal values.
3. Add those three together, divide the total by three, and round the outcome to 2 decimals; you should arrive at 1.29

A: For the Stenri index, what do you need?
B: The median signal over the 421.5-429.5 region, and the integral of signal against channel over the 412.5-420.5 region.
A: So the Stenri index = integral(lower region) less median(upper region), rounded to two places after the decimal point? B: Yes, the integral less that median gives 8.87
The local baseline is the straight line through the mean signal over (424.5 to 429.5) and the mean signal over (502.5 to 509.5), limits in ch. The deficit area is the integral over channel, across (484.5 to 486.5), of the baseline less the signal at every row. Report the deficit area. -0.008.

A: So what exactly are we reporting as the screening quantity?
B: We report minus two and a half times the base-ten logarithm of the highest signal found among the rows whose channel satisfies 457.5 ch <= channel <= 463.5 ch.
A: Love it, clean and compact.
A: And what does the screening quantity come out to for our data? -0.267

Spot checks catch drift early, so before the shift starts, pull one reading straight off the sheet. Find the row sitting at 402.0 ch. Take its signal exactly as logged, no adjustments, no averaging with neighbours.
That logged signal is 1.246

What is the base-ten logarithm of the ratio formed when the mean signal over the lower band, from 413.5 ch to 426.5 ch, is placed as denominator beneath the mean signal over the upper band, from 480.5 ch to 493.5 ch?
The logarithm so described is 0.000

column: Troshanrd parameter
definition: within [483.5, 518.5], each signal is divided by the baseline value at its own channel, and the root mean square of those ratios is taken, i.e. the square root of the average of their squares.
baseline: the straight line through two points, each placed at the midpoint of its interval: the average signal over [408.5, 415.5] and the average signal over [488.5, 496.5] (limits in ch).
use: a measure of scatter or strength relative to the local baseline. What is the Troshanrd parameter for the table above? 0.99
